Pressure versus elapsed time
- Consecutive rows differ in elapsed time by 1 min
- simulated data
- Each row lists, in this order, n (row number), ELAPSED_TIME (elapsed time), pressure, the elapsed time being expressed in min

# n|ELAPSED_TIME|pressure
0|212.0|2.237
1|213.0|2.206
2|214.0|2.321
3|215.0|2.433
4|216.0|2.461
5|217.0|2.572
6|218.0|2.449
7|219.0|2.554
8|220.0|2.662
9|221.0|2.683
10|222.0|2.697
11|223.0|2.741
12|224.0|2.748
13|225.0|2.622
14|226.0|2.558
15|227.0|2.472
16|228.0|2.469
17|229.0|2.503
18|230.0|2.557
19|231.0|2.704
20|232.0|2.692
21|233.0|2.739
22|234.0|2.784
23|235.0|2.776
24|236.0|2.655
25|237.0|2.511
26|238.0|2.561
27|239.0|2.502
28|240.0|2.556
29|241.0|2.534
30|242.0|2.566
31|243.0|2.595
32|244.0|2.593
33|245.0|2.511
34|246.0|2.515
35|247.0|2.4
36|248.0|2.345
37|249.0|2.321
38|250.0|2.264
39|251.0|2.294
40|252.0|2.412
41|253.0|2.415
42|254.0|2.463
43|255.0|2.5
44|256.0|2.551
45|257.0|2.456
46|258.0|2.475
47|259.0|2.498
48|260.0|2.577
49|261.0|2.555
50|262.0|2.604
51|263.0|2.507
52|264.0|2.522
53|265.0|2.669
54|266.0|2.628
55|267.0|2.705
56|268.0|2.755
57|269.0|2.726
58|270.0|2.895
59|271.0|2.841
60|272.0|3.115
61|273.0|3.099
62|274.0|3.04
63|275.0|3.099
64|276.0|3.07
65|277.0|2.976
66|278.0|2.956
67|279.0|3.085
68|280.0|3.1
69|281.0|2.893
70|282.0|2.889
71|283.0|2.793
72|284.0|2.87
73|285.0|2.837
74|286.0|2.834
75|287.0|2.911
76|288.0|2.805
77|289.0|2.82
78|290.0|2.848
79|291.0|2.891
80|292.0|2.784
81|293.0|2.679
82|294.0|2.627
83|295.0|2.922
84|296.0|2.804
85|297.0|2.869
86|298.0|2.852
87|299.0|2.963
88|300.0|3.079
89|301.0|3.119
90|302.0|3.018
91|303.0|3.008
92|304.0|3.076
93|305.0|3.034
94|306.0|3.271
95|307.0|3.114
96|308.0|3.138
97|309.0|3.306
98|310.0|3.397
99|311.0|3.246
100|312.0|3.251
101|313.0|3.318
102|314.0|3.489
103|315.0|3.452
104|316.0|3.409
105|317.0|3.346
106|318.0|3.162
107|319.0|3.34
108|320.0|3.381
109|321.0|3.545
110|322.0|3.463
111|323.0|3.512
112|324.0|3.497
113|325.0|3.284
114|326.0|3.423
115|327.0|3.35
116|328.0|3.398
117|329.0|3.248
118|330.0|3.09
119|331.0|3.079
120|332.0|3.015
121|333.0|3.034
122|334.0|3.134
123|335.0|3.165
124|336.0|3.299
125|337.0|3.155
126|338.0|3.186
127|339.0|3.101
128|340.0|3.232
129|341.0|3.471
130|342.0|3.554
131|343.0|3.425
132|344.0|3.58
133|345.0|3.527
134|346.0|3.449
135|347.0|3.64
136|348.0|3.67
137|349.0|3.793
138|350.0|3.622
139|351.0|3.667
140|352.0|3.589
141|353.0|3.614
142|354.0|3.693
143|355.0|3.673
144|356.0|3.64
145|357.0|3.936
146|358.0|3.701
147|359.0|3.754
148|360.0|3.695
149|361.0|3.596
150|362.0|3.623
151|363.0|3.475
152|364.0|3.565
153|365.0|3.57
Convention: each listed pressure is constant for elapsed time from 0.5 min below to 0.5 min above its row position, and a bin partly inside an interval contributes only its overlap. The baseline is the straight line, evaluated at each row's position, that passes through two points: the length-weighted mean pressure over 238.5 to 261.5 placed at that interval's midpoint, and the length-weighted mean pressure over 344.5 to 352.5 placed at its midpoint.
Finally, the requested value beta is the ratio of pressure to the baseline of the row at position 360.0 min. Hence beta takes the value 0.98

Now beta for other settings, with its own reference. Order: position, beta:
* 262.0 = 1.00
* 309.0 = 1.05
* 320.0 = 1.03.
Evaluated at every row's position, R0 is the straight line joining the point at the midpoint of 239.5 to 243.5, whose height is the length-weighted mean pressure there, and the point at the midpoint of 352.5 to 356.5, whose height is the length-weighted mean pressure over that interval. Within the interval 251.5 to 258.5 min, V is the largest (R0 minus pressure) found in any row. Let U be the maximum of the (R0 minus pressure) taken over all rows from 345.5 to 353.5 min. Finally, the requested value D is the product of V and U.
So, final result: 0.03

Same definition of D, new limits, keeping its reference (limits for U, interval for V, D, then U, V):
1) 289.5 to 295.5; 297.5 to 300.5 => 0.11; 0.44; 0.26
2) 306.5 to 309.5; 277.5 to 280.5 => 0.00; 0.08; -0.04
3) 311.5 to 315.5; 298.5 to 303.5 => 0.00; -0.01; 0.16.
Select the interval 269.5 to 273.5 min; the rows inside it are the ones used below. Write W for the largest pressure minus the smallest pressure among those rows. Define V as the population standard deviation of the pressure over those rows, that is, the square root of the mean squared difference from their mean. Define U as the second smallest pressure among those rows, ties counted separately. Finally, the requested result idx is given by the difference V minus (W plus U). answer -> -3.0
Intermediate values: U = 2.895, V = 0.121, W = 0.274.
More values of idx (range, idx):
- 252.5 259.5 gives -2.6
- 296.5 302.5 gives -3.0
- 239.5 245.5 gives -2.6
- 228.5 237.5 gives -2.7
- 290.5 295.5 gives -2.9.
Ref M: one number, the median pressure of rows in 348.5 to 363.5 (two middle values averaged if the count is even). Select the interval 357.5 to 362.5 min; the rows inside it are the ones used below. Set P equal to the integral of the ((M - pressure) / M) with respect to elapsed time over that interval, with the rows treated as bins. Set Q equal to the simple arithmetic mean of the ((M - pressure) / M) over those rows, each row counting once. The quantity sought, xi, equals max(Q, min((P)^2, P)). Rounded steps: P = 0.0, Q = 0.00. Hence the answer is 0.00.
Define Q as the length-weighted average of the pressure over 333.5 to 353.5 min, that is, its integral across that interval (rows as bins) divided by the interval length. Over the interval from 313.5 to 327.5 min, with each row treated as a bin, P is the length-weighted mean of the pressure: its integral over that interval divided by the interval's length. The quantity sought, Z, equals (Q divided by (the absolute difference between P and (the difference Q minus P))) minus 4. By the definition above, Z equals -3.0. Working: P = 3.40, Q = 3.4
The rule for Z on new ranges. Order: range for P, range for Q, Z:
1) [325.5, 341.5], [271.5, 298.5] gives -3.2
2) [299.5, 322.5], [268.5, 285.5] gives -3.2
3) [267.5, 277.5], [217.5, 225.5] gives -3.2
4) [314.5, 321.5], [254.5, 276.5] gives -3.3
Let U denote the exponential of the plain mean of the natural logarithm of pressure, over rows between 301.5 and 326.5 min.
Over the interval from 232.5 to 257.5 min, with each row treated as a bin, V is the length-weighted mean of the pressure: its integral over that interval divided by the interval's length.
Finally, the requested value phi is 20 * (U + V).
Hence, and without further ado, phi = 116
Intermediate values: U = 3.3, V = 2.5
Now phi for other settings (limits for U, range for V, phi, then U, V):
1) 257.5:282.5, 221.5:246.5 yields 108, 2.8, 2.6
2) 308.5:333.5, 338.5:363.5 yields 138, 3.3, 3.6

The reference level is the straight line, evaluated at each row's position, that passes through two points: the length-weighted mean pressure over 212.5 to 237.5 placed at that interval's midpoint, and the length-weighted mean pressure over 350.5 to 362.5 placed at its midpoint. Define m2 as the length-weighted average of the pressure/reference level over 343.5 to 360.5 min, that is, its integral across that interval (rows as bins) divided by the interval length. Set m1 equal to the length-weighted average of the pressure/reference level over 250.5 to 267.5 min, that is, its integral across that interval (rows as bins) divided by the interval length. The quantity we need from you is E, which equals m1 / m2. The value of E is 0.87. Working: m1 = 0.88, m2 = 1.00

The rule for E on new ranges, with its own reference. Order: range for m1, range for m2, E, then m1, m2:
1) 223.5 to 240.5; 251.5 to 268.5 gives 1.12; 0.99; 0.89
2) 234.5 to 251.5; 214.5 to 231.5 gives 0.91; 0.92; 1.01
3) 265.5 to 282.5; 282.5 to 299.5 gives 1.09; 0.98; 0.90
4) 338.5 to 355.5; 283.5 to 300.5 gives 1.09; 0.98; 0.91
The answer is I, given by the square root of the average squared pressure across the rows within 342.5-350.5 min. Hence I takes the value 3.6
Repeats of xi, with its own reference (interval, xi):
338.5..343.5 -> 0.18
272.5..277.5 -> 0.69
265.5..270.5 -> 1.26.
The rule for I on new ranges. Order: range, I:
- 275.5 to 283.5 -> 3.0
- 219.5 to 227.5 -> 2.6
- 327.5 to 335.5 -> 3.1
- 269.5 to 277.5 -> 3.0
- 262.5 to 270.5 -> 2.7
